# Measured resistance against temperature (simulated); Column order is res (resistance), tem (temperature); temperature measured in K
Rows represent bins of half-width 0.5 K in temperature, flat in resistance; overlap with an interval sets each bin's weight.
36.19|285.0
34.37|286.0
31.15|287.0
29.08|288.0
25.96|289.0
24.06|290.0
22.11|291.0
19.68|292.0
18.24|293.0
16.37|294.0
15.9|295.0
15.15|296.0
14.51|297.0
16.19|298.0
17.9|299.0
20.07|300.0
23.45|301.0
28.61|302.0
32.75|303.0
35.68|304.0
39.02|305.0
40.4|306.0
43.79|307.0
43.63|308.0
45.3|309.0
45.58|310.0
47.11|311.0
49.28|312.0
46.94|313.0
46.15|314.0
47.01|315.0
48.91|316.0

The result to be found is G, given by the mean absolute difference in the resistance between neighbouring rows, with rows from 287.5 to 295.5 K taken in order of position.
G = 1.9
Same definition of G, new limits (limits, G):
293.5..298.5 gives 0.9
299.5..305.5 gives 3.8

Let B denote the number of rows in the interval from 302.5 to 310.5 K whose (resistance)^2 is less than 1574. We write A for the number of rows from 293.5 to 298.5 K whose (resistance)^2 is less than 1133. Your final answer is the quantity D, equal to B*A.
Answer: 15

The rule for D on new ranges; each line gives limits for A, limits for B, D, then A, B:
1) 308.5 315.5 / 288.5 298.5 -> 0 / 0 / 10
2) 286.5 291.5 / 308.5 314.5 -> 0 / 5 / 0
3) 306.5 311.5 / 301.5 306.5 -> 0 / 0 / 4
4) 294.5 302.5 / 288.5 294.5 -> 48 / 8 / 6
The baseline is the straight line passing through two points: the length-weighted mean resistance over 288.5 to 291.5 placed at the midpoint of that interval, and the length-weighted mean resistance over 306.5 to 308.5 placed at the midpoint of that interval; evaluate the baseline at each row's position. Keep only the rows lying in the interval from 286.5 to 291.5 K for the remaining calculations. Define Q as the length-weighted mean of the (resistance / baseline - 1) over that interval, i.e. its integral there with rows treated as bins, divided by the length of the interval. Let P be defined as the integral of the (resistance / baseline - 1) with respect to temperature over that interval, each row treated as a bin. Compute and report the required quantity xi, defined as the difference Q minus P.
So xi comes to -0.68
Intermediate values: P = 0.9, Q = 0.171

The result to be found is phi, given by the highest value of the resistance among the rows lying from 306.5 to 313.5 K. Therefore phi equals 49.28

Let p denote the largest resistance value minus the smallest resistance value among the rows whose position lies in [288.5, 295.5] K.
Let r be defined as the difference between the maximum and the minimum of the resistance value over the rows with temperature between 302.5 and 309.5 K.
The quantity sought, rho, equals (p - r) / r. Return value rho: -0.2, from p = 10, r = 13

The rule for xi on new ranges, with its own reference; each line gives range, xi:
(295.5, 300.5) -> 1.98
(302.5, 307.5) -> 0.26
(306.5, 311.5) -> 0.03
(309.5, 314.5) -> 0.14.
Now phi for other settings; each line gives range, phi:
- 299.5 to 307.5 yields 43.79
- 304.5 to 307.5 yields 43.79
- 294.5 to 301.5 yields 23.45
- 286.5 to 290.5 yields 31.15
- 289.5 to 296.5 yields 24.06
